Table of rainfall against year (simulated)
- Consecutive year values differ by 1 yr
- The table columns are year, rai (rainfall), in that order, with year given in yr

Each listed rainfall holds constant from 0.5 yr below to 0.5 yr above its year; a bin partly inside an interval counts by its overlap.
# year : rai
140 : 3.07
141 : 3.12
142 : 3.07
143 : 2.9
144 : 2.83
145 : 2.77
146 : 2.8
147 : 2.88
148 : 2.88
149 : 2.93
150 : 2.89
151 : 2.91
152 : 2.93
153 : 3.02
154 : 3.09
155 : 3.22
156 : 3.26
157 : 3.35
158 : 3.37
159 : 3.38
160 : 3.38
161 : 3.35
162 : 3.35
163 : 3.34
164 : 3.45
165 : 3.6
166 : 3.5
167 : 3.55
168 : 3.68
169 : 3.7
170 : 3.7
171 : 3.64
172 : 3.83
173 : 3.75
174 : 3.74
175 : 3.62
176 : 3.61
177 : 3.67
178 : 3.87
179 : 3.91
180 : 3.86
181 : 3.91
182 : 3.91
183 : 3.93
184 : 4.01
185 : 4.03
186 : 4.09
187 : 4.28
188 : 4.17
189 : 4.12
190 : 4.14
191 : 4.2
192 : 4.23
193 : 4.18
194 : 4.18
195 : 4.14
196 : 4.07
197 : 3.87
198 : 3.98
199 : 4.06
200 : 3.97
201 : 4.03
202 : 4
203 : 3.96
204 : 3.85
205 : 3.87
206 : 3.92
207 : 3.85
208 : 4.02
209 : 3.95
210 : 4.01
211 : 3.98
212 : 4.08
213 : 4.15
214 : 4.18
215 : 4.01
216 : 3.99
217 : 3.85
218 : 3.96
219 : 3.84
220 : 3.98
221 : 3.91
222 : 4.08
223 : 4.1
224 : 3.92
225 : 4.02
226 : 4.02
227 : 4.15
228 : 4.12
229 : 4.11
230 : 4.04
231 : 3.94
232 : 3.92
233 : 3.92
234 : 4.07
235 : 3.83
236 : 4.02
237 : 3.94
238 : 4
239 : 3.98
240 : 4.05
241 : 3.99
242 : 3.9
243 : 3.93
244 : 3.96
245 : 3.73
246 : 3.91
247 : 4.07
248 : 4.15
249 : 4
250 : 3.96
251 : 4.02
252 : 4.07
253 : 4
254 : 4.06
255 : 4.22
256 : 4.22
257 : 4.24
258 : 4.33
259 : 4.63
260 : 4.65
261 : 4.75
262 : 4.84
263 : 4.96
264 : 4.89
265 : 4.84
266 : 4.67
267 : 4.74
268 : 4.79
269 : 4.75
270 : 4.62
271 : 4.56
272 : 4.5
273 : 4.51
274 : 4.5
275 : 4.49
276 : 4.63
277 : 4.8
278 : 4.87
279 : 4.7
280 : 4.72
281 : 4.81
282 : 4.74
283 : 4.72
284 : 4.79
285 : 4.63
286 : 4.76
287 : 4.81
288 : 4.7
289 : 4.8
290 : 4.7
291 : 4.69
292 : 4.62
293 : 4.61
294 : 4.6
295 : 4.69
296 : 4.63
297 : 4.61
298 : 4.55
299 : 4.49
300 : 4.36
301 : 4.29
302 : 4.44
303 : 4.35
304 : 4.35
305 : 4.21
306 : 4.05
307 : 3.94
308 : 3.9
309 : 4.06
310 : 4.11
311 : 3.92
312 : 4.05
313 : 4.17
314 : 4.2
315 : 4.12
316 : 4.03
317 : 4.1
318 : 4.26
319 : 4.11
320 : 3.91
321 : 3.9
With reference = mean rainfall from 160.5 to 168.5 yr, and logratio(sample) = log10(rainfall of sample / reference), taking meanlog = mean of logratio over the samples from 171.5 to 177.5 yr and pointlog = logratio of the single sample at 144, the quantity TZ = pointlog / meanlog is -3.3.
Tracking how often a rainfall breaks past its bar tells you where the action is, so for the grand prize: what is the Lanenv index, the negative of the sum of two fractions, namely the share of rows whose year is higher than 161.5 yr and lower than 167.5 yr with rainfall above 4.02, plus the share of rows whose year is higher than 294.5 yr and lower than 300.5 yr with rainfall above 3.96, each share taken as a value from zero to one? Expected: -1.00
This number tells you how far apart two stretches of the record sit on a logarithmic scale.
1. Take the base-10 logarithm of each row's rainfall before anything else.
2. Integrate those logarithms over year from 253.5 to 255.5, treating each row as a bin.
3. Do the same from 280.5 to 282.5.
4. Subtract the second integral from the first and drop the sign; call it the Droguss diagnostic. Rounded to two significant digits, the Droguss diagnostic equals 0.12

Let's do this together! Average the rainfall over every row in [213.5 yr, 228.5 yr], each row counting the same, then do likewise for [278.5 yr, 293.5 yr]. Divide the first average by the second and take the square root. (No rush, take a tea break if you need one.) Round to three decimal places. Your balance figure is 0.922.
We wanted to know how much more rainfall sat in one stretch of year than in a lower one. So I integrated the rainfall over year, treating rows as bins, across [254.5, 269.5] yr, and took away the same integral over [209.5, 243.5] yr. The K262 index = -66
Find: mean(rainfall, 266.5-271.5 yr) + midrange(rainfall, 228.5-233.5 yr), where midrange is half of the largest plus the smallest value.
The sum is 8.7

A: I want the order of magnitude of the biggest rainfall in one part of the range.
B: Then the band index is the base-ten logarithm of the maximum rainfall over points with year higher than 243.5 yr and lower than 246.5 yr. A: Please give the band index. 0.60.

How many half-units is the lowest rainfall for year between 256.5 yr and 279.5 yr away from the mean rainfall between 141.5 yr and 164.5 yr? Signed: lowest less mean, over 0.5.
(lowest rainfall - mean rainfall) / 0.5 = 2.3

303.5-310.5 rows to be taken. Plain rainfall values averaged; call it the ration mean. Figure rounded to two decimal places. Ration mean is 4.09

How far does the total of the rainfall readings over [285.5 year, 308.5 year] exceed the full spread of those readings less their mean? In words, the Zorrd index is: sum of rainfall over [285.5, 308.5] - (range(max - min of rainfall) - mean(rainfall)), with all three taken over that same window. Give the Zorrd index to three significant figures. 107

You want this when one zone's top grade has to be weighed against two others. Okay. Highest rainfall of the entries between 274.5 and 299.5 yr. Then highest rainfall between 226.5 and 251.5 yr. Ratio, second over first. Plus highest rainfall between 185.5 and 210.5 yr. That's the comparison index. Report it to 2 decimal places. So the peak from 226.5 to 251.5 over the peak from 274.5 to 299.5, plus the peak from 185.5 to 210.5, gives 5.13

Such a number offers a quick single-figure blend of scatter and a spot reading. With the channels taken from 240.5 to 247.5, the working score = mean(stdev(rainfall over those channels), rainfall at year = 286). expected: 2.43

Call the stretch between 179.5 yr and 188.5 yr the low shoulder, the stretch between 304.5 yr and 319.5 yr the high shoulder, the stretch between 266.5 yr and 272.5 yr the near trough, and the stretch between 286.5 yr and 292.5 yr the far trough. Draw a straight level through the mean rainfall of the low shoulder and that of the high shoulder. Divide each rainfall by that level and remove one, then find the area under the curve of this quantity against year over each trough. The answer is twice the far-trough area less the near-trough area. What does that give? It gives 1.03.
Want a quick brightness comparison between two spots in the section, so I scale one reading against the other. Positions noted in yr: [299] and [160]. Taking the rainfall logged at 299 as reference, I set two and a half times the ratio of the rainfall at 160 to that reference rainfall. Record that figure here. 1.88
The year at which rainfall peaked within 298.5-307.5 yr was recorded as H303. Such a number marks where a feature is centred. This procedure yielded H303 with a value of 299 yr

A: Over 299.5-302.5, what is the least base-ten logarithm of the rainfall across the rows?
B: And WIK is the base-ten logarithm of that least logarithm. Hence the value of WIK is -0.199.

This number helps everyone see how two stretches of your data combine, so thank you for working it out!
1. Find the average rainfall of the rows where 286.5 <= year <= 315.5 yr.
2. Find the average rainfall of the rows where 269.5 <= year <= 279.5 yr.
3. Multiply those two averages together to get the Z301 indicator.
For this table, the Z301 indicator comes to 20.2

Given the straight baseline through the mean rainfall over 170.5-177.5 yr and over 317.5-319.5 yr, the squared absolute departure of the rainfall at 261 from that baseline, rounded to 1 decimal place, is 0.6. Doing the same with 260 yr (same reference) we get 0.4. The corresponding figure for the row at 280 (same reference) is 0.4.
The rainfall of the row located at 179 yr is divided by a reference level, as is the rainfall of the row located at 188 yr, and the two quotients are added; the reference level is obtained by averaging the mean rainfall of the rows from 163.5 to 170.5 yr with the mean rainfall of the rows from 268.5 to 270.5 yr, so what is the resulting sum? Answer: 1.95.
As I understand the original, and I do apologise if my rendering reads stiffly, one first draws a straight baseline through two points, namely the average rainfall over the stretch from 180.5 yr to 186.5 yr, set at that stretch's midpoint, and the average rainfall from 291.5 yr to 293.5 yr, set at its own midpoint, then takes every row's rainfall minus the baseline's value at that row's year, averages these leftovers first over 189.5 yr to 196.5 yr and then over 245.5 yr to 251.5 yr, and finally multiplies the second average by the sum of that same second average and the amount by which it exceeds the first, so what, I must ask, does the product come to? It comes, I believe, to 0.28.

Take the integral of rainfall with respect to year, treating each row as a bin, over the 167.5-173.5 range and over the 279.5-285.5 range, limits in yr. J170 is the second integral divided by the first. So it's 1.27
